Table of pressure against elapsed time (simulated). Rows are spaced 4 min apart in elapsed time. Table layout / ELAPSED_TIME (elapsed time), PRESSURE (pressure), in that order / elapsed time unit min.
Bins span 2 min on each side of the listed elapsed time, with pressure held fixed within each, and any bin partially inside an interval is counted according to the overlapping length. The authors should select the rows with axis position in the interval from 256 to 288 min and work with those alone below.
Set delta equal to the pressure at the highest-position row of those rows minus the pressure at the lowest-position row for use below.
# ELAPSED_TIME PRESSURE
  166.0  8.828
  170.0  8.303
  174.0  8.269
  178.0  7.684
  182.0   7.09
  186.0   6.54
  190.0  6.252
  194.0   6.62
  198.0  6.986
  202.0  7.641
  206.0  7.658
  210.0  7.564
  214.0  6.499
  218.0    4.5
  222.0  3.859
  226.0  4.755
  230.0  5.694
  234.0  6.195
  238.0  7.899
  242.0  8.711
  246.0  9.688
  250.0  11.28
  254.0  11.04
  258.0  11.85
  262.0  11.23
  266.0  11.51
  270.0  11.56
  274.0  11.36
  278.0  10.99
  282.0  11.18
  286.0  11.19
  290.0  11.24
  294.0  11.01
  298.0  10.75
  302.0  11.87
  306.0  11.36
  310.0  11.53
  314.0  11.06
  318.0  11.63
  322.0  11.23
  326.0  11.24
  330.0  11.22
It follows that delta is -0.7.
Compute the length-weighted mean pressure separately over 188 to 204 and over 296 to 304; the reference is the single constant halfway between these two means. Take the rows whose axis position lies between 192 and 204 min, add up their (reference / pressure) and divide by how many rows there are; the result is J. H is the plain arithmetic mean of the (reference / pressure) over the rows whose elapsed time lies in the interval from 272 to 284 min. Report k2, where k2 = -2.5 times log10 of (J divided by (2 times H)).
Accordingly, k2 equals 0.3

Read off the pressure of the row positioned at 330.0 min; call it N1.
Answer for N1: 11.22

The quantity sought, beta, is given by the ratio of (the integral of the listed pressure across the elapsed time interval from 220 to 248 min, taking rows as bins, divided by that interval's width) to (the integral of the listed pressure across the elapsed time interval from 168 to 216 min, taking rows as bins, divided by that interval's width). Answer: 0.9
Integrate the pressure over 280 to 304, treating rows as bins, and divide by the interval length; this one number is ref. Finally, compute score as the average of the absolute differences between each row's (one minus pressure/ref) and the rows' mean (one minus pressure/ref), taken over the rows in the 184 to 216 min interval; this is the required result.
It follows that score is 0.044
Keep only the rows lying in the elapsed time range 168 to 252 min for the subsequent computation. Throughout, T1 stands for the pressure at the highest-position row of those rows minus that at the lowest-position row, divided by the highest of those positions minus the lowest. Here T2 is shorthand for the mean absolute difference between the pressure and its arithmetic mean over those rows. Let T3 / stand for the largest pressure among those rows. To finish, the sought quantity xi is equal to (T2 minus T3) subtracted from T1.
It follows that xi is 10.0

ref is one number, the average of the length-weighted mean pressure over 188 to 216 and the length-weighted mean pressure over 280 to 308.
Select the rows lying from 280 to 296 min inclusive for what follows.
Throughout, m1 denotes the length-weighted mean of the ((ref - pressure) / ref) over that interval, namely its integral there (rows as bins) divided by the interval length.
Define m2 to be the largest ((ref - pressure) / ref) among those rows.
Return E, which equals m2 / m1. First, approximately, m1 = -0.22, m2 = -0.2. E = 0.93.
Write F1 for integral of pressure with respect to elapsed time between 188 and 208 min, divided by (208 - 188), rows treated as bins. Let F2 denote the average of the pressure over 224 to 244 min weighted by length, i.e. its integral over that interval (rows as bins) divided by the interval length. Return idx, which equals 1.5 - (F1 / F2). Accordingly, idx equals 0.4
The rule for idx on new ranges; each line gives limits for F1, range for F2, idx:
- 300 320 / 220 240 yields -0.5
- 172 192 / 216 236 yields 0.1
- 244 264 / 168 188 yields 0.0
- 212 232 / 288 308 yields 1.0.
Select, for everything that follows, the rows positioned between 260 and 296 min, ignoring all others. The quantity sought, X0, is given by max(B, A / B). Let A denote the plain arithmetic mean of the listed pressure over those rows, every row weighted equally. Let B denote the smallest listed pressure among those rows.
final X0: 11.0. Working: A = 11.3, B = 10.99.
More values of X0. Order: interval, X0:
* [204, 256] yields 3.9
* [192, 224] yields 3.9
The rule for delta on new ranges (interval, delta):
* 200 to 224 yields -3.8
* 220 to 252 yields 7.4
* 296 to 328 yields 0.5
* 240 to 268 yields 2.8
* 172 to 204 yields -0.6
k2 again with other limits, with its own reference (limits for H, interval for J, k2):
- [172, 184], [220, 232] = 0.2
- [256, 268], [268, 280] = 0.7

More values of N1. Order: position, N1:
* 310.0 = 11.53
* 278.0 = 10.99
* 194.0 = 6.62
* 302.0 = 11.87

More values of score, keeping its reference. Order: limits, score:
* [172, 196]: 0.054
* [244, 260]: 0.057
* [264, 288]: 0.016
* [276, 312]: 0.021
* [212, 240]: 0.096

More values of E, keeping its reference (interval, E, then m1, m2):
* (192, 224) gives 1.94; 0.30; 0.6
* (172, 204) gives 1.44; 0.22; 0.3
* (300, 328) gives 0.84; -0.25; -0.2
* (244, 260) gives 0.30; -0.20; -0.1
